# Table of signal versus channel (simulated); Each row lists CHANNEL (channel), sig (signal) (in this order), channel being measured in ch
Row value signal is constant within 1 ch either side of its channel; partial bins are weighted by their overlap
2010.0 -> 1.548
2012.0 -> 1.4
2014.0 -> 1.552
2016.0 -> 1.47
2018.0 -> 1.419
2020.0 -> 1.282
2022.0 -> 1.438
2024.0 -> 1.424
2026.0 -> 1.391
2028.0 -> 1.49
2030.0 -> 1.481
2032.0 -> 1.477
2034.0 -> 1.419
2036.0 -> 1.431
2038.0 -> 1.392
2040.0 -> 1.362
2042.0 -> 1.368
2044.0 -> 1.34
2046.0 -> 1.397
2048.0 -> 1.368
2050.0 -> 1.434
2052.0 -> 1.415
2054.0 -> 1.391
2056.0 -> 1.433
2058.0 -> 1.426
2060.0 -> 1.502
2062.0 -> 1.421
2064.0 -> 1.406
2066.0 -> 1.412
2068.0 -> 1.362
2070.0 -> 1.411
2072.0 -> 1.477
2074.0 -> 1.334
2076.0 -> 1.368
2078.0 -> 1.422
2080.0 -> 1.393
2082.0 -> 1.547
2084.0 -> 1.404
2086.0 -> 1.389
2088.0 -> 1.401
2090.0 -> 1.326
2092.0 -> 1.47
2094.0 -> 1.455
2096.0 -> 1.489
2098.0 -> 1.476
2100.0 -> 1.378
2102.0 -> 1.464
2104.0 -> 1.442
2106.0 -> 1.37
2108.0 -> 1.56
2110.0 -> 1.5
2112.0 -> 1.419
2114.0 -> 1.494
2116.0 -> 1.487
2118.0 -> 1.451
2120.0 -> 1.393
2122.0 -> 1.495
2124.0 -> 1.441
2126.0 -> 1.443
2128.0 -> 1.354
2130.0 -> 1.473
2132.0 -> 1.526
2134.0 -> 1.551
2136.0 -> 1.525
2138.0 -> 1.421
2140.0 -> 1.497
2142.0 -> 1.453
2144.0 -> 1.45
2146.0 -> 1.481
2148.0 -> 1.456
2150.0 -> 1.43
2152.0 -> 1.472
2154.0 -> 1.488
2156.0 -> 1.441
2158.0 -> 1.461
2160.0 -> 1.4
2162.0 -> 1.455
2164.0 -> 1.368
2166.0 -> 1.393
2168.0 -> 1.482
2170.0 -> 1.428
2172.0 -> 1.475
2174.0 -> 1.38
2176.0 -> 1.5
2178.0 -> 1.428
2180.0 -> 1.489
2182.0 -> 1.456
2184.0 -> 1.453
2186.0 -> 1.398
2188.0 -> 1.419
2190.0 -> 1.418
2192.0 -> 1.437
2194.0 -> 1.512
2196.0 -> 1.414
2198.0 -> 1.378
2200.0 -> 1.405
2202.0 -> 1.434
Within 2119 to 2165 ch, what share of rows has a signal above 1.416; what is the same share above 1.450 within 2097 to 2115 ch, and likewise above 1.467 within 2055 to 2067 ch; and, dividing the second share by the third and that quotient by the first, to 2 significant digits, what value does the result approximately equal 4.0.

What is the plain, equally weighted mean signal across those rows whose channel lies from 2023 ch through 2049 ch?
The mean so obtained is 1.41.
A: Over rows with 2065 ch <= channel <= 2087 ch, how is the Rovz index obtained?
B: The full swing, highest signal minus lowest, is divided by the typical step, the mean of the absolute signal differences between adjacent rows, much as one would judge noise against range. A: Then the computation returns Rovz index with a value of 2.9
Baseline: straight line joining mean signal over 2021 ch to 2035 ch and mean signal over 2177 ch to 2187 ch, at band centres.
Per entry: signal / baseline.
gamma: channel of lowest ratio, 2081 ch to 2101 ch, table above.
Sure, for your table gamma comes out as 2090.0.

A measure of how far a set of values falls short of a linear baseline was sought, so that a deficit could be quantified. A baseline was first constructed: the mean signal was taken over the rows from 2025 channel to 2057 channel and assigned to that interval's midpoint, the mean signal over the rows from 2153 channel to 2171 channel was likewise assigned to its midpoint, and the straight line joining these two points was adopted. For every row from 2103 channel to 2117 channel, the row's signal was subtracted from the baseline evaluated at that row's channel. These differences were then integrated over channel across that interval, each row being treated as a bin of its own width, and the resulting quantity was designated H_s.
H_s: -0.59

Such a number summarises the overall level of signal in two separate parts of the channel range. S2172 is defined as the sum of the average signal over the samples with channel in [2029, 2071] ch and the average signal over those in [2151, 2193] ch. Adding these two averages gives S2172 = 2.85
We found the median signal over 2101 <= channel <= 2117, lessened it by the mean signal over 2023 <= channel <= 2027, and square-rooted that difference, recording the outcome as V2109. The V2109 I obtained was 0.26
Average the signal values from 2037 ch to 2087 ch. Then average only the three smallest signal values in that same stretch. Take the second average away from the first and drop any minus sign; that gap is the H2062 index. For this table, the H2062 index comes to 0.062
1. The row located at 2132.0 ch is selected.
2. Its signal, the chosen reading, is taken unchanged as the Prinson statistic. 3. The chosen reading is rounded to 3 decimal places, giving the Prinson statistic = 1.526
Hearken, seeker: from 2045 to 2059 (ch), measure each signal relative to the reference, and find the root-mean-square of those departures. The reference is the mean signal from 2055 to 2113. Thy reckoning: 0.031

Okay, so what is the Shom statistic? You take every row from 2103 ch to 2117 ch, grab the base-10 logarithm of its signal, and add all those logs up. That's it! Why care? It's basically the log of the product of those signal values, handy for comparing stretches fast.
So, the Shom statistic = 1.16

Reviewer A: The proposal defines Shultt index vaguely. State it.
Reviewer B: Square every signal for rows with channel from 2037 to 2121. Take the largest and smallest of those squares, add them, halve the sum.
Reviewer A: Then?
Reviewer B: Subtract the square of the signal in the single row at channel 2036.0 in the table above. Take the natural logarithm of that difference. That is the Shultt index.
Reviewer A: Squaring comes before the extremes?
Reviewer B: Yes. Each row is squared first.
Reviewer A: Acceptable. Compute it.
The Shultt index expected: -3.0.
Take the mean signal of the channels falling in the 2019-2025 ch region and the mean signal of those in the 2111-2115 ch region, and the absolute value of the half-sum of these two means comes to 1.42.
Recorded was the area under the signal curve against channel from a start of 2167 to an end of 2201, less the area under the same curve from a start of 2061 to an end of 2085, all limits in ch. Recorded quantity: 15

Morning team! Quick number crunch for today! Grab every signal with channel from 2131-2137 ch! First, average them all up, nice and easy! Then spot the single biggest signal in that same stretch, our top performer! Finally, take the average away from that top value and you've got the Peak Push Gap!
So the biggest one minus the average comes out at 0.017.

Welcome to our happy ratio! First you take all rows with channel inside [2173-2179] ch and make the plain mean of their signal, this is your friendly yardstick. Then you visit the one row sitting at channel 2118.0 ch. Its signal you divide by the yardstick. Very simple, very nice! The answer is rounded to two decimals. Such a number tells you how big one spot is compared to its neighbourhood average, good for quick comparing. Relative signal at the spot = 1.01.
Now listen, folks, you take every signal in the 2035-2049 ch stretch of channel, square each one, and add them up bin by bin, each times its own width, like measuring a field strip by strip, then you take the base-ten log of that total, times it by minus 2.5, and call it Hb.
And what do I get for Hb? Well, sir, -3.6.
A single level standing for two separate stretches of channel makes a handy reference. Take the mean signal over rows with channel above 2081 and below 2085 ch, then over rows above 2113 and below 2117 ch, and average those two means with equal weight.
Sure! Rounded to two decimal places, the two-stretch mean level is 1.48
